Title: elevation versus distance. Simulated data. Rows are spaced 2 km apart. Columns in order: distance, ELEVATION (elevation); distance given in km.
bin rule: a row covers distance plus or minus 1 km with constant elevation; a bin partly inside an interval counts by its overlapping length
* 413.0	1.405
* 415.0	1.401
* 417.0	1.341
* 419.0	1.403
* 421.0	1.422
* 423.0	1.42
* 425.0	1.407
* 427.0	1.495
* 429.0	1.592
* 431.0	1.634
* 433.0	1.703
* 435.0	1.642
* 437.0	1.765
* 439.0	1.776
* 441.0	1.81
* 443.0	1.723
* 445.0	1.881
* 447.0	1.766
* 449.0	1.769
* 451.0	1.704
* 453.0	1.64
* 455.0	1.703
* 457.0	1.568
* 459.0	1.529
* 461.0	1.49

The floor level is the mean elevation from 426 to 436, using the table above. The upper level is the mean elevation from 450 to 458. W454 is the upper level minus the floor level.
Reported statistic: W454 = 0.04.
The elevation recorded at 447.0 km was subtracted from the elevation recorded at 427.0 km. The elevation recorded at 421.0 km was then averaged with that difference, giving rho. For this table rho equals 0.58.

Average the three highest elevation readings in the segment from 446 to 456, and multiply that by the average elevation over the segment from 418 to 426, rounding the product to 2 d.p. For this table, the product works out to 2.47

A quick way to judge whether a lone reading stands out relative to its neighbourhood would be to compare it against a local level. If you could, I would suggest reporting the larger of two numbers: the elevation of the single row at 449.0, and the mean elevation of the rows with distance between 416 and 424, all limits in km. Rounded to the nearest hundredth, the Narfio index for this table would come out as 1.77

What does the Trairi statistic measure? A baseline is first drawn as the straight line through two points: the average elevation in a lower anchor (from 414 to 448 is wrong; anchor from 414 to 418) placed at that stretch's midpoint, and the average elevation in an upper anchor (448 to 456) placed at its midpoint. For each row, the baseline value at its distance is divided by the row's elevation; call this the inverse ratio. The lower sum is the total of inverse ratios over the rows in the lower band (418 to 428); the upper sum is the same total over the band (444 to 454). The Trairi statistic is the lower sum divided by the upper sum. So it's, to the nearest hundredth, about 1.05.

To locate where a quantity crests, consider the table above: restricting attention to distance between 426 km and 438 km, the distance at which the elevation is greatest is 437.0 km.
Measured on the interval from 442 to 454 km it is 445.0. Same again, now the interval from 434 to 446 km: 445.0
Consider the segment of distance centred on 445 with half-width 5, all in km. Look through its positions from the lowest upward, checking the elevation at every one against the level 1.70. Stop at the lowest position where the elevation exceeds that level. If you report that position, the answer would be 441.0 km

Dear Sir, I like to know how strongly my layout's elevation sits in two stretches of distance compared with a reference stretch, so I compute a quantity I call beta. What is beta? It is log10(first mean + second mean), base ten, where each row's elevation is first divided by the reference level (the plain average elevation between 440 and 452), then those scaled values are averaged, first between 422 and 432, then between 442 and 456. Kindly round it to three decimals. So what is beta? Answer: 0.263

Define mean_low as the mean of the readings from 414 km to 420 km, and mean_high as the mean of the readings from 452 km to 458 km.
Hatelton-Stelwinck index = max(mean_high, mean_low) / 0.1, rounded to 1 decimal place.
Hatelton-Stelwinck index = 16.4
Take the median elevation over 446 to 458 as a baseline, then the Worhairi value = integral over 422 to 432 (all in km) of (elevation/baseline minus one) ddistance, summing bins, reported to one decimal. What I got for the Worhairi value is -1.1 km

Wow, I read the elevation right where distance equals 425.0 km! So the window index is 1.407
